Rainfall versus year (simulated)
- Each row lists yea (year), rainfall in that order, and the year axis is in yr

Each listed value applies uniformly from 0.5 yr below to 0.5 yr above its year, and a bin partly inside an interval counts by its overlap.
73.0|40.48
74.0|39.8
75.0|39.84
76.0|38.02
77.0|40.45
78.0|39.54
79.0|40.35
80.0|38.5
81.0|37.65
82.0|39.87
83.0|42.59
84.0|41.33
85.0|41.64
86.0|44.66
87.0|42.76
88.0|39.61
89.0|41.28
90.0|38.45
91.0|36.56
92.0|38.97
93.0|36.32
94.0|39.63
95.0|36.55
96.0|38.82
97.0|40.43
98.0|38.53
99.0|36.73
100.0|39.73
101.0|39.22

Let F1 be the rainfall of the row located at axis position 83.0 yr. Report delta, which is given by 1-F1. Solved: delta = -41.6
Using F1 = 42.59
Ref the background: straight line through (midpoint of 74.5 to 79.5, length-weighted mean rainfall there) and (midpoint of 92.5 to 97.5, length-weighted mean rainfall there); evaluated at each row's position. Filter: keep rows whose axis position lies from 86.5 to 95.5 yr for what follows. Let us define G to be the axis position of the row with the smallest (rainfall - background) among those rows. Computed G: 93.0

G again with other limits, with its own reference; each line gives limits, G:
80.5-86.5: 81.0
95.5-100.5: 99.0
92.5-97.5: 93.0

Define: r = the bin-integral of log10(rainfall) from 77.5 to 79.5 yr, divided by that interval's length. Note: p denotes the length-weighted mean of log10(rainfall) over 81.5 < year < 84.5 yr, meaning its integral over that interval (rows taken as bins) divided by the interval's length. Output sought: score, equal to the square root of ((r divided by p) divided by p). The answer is 0.783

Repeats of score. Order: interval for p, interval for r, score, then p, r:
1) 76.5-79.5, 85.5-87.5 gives 0.799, 1.60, 1.64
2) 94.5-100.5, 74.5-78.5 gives 0.797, 1.58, 1.60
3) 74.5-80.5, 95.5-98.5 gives 0.791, 1.60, 1.59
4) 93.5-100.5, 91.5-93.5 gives 0.791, 1.59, 1.58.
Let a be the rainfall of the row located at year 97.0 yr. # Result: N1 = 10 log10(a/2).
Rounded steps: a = 40.43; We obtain 13.1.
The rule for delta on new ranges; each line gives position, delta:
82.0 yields -38.9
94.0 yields -38.6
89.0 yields -40.3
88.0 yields -38.6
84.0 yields -40.3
